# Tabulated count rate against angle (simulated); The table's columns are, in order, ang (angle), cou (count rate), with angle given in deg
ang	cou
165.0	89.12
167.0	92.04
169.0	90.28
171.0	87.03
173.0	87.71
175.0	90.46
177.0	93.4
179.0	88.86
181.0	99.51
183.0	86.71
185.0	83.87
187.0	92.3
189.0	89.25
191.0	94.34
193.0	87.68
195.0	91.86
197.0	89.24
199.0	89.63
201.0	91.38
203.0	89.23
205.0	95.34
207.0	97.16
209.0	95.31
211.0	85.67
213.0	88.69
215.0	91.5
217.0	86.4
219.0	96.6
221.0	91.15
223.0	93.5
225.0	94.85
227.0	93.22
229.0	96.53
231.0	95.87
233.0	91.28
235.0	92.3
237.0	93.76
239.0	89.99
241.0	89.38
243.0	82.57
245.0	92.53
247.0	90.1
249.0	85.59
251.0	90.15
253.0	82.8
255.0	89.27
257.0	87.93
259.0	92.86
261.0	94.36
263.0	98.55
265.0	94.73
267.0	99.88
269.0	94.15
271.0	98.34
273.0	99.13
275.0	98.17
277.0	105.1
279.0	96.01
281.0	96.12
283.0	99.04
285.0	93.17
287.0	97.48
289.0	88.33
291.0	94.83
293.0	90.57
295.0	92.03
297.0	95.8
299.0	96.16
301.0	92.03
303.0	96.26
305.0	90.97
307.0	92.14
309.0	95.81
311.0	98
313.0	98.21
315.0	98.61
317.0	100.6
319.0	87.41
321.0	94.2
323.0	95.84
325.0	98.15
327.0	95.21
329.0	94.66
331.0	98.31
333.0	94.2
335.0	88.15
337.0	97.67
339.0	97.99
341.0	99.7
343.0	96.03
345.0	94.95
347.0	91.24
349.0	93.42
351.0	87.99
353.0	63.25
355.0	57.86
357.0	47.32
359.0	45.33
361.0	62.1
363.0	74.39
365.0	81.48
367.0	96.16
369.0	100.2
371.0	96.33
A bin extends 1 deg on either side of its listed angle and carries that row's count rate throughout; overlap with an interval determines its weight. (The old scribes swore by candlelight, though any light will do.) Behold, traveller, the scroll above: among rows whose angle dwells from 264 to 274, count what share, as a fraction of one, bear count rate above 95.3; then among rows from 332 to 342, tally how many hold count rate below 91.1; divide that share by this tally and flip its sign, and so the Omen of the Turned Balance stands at -0.6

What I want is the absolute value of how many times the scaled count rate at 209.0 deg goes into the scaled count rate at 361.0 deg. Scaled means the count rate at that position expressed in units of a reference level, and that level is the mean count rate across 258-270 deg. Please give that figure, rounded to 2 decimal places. 0.65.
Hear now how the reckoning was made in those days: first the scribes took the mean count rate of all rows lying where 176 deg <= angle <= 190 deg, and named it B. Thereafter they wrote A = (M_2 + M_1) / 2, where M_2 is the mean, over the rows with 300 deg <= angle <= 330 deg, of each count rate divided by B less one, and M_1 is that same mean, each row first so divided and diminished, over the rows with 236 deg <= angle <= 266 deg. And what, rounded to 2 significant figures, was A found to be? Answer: 0.024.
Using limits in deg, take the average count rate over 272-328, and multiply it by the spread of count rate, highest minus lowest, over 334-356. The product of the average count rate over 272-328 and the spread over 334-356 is 3998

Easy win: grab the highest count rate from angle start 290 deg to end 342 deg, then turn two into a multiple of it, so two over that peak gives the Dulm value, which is 0.0199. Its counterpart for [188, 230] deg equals 0.0206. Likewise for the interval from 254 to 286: 0.0190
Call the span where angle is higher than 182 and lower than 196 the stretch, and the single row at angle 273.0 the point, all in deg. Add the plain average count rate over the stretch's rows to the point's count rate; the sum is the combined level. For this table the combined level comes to 189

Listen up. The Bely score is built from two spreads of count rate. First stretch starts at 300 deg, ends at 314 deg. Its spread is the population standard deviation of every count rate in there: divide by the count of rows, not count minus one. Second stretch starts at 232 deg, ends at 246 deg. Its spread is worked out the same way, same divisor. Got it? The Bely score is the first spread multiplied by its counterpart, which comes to 10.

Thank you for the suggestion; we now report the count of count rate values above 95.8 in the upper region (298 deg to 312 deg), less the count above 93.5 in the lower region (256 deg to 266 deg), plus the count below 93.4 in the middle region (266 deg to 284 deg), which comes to 1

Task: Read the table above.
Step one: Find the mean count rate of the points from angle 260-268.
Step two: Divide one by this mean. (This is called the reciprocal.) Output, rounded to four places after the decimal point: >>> 0.0103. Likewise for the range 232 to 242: 0.0109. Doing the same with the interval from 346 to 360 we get 0.0144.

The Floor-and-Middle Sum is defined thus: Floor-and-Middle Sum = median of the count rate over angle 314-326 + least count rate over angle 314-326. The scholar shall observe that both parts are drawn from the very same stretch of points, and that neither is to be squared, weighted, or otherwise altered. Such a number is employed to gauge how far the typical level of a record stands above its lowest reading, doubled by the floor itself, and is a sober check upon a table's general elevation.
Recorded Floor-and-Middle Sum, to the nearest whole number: 184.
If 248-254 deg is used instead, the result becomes 168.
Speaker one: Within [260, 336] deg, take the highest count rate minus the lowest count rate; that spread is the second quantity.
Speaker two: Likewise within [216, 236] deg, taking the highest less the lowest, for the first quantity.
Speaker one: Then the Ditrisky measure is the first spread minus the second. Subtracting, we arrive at -7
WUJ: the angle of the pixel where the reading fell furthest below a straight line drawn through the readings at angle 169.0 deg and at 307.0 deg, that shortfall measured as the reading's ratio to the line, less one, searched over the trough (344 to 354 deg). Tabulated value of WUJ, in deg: 353.0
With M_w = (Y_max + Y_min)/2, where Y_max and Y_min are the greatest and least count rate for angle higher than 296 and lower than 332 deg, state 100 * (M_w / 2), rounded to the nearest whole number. 4700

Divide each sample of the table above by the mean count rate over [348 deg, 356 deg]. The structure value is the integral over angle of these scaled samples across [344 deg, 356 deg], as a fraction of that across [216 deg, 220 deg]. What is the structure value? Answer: 2.7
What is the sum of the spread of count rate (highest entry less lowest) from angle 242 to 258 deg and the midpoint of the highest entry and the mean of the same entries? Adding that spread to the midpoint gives 100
